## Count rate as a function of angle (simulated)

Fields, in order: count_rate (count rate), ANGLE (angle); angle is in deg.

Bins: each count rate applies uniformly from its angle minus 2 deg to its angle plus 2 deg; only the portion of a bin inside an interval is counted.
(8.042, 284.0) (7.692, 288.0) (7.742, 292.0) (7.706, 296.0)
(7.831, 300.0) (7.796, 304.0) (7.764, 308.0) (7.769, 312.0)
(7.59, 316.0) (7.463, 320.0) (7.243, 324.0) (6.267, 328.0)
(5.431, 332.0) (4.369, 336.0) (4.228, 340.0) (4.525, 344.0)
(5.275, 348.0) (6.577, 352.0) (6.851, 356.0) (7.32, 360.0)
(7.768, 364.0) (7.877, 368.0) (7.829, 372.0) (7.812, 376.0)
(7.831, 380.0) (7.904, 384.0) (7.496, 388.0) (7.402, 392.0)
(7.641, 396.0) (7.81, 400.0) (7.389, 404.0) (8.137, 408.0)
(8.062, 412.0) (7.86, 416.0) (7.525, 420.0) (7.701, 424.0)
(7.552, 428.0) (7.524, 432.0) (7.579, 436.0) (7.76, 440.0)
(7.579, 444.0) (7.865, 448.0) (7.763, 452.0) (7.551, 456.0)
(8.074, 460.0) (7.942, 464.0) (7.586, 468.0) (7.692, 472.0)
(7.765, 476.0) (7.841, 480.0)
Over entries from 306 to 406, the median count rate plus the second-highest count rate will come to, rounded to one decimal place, 15.3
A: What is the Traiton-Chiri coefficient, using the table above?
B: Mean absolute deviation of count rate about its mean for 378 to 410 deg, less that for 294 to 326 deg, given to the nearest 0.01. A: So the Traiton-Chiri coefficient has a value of 0.06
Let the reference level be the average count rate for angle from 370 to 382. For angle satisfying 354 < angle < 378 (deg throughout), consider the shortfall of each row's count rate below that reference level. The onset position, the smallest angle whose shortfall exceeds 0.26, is 356.0 deg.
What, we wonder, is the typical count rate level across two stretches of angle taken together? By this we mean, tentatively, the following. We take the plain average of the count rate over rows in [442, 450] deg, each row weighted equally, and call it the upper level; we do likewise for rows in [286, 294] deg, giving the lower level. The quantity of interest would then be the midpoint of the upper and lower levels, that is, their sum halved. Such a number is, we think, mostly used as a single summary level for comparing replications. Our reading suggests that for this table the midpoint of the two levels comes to 7.72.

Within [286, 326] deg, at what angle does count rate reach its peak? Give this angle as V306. 300.0 deg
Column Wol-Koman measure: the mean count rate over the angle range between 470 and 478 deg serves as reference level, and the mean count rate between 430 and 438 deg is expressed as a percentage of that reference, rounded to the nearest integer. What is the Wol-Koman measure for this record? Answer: 98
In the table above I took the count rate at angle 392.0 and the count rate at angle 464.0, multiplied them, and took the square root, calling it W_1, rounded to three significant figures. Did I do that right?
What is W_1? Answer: 7.67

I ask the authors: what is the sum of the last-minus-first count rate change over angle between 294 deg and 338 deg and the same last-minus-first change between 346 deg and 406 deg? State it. -1.2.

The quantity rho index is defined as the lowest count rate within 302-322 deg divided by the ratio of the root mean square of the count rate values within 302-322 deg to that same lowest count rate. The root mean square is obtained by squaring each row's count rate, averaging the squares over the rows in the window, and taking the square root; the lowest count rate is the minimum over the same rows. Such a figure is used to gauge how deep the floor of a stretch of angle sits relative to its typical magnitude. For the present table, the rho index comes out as 7.25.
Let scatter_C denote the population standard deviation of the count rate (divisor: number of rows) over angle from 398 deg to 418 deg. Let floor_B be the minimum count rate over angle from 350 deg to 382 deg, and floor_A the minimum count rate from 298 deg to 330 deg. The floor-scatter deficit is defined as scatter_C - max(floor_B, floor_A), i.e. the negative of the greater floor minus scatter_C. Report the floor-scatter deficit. -6.32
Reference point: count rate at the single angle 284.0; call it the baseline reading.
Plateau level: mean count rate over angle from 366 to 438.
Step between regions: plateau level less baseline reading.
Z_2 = -0.32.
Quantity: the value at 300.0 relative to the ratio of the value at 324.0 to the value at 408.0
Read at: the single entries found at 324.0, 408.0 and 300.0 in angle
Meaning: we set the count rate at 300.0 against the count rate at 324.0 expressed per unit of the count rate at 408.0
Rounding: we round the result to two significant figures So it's 8.8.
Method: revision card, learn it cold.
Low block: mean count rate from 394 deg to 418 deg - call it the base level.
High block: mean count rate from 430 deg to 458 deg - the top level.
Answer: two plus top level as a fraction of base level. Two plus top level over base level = 2.98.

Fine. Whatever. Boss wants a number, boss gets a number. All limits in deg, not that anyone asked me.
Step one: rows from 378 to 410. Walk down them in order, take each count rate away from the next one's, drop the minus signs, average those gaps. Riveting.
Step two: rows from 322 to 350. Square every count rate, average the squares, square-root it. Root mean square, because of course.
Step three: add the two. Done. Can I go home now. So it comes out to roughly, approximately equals 5.74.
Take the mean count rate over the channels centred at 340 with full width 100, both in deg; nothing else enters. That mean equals 7.0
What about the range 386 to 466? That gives 7.7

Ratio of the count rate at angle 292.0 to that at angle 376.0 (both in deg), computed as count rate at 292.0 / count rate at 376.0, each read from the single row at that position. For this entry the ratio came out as 0.99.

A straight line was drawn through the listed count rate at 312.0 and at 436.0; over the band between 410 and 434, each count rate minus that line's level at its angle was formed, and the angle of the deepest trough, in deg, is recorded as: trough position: 420.0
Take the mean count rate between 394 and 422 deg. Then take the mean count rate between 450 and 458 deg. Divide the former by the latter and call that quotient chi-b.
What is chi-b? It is 1.02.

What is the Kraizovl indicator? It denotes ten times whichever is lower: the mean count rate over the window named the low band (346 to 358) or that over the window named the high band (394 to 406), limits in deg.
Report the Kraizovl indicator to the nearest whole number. 62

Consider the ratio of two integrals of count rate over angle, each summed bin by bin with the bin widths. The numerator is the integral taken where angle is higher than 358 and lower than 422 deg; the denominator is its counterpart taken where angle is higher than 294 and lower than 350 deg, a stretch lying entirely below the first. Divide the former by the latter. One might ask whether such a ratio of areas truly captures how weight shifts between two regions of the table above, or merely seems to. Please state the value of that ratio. 1.4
